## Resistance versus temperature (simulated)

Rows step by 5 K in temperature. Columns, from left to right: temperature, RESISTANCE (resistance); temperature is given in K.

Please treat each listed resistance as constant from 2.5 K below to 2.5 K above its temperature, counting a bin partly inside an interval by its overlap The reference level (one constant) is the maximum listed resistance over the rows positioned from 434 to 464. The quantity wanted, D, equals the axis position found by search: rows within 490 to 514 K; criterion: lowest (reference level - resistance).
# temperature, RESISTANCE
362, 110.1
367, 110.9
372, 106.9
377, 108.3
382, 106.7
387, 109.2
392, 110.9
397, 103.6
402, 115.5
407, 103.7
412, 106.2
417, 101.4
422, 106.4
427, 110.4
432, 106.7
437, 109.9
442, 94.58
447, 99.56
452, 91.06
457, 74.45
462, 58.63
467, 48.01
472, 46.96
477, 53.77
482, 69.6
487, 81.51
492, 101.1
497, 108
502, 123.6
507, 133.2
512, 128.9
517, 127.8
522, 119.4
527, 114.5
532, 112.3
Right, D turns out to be 507 K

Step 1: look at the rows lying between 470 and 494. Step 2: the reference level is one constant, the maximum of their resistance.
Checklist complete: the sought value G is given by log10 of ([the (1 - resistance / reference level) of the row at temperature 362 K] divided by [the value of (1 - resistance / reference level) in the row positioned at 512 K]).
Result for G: -0.49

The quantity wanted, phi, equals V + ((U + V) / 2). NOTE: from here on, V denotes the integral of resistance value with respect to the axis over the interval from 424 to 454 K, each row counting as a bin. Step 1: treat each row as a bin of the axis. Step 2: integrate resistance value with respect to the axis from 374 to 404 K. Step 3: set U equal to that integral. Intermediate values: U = 3267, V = 3069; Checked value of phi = 6236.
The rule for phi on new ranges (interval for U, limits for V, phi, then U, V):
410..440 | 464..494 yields 4575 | 3199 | 1984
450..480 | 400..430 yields 5747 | 1854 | 3214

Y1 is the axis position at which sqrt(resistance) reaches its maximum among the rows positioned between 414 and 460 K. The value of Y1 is 427 K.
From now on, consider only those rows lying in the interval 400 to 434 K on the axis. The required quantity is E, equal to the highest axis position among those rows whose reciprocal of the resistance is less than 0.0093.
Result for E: 427 K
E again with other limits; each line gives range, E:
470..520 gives 517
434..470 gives 437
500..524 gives 522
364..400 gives 392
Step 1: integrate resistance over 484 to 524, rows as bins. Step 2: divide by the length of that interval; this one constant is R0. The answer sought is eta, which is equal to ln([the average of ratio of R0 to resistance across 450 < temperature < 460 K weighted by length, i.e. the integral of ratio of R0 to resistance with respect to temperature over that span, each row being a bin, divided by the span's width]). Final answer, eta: 0.36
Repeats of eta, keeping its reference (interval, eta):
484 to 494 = 0.26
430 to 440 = 0.07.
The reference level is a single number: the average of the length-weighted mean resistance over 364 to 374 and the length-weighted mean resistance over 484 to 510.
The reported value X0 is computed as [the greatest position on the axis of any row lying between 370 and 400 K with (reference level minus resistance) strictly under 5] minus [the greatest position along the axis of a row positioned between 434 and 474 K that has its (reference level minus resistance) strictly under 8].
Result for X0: -45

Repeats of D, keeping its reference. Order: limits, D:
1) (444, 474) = 447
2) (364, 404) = 402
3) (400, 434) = 402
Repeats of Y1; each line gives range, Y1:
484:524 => 507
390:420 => 402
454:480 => 457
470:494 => 492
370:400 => 392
